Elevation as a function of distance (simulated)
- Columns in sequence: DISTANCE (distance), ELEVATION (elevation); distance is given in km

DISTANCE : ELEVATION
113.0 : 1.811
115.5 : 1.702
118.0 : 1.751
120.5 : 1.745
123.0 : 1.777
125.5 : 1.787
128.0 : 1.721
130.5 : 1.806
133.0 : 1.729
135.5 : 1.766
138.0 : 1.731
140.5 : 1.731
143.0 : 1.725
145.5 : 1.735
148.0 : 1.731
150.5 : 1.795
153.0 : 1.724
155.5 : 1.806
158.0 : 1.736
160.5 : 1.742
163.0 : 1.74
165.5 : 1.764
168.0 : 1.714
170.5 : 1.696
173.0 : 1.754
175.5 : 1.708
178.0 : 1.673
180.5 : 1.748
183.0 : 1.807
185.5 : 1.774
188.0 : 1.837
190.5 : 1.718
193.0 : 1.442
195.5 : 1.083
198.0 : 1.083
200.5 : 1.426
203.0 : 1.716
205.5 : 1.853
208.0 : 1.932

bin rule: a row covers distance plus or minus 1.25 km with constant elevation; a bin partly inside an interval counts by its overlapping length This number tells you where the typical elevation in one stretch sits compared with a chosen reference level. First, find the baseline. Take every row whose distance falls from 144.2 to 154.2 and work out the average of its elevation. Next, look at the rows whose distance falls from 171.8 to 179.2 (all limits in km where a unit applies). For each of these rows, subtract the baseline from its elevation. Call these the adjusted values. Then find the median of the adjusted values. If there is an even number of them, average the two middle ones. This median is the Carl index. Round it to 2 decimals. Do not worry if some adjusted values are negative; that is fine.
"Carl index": -0.04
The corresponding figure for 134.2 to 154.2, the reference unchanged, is -0.02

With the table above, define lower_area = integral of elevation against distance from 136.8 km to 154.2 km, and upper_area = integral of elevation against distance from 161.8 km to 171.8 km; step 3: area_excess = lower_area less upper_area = 13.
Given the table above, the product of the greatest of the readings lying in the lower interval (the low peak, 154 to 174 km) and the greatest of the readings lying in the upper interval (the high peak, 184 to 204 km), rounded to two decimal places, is 3.32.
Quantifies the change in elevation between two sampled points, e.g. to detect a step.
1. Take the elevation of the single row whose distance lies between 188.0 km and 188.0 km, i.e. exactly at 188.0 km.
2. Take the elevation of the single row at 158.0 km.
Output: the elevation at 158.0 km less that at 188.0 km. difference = -0.10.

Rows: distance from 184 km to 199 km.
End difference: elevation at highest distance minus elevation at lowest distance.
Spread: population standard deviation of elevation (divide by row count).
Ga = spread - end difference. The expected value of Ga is 1.00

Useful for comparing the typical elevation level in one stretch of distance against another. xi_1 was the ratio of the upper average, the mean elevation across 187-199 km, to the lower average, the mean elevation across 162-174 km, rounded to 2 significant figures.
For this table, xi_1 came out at 0.83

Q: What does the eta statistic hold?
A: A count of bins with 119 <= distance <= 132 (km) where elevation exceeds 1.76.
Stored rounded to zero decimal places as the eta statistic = 3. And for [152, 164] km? 1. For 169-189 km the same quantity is 3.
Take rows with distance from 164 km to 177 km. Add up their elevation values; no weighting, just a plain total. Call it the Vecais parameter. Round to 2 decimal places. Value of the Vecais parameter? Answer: 8.64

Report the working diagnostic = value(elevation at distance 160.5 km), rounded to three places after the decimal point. 1.742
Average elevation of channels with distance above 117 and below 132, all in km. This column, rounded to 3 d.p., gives 1.764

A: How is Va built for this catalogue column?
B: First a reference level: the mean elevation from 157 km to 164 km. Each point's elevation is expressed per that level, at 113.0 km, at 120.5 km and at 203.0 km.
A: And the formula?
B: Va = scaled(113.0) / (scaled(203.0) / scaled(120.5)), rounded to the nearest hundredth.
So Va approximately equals 1.06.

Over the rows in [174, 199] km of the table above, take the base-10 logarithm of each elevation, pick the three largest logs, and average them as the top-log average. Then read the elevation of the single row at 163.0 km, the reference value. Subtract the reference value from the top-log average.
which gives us -1.48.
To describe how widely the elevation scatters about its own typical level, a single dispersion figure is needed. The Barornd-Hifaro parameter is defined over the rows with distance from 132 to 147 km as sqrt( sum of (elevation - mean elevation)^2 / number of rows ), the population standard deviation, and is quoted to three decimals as 0.014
